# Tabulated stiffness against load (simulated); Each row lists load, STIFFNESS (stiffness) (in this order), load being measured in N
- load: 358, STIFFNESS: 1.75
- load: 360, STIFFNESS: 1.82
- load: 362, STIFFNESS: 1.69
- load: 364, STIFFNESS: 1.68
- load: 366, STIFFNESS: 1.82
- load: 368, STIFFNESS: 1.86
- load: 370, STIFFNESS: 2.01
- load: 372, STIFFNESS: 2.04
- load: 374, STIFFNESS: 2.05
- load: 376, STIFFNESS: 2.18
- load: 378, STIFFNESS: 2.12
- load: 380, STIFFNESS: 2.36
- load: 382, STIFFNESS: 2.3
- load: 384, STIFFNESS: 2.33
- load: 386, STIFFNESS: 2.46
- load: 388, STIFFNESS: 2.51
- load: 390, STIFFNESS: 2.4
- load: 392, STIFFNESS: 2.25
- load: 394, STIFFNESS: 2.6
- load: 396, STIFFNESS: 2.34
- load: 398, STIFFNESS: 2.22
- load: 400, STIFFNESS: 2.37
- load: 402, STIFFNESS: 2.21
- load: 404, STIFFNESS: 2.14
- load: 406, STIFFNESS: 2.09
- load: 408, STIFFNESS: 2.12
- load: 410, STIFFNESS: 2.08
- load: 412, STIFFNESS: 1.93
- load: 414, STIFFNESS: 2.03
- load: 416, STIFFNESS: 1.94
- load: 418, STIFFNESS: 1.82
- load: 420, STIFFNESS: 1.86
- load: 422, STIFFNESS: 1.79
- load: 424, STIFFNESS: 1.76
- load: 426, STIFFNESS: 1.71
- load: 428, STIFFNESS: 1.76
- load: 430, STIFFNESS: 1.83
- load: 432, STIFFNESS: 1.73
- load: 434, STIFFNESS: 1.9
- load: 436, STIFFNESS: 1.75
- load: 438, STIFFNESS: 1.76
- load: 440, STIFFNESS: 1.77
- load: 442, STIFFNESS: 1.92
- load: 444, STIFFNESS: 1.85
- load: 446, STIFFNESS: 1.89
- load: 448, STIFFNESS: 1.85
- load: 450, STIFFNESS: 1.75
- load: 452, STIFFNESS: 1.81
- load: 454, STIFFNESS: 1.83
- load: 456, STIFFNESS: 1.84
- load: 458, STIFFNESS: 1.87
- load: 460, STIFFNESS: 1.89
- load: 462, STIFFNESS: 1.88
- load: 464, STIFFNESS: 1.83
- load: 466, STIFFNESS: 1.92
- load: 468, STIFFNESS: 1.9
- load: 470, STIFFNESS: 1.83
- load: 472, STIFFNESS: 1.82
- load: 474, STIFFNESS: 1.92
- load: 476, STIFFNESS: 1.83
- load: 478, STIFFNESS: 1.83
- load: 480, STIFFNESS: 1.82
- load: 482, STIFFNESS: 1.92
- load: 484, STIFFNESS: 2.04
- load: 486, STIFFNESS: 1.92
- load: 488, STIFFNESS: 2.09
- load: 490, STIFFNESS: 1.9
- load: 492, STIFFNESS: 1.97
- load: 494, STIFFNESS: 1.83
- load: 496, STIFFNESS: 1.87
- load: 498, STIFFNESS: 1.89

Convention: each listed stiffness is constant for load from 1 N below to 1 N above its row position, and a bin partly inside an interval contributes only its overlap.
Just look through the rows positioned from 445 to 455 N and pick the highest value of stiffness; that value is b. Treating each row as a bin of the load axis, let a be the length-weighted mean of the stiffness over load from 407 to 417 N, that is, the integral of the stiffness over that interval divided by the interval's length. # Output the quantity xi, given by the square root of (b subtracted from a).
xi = 0.36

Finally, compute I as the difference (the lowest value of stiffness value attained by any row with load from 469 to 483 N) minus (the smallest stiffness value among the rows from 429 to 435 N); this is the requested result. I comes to 0.09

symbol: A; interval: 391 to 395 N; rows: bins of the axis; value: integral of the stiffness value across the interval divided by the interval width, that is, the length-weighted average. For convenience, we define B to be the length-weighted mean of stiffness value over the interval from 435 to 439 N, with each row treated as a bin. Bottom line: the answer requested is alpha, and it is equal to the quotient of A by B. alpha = 1.38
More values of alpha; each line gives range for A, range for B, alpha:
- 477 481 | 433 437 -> 1.00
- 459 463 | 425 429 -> 1.09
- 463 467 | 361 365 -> 1.11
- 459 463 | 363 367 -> 1.08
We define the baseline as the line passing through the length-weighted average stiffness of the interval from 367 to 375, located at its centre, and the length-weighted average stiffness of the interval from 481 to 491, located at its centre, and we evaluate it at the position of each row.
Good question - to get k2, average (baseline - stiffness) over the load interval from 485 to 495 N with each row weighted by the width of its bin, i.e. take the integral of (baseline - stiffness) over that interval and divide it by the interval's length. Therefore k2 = 0.03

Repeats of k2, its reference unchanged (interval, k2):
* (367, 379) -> -0.05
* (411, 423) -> 0.09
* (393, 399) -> -0.40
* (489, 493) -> 0.04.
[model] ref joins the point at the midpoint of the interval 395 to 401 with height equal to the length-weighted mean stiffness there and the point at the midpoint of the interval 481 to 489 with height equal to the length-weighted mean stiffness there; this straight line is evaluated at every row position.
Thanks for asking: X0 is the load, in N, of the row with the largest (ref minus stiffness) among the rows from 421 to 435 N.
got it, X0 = 426 N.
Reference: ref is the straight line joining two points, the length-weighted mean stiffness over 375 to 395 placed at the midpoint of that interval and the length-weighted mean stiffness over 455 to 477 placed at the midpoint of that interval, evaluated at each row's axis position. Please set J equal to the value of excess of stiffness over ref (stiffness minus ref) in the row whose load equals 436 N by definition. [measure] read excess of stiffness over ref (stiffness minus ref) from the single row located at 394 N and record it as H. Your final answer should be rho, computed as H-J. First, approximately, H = 0.30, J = -0.3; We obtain 0.60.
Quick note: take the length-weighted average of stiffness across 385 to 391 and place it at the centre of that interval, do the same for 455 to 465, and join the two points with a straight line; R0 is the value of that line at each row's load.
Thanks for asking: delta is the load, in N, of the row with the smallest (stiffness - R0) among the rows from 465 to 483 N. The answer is 470 N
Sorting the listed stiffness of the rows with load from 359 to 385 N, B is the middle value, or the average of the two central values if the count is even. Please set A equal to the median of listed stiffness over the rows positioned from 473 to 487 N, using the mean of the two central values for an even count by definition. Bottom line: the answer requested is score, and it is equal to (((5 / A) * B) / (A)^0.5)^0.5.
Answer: 1.96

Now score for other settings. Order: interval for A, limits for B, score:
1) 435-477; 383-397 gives 2.19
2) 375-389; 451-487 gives 1.61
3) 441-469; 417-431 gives 1.88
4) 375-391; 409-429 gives 1.60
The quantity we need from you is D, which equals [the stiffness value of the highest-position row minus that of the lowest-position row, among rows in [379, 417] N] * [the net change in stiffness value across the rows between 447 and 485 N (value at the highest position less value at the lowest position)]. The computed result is -0.080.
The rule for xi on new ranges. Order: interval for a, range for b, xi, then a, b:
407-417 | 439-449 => 0.32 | 2.02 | 1.92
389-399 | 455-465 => 0.69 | 2.36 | 1.89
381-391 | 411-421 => 0.61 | 2.40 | 2.03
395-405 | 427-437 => 0.60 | 2.26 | 1.9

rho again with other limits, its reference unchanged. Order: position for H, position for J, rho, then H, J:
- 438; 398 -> -0.22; -0.27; -0.1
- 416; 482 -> -0.37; -0.23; 0.1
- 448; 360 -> 0.56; -0.12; -0.7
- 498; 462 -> 0.23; 0.22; 0.0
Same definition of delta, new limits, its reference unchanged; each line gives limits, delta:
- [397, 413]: 412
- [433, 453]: 436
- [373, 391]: 374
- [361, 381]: 362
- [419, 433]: 426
